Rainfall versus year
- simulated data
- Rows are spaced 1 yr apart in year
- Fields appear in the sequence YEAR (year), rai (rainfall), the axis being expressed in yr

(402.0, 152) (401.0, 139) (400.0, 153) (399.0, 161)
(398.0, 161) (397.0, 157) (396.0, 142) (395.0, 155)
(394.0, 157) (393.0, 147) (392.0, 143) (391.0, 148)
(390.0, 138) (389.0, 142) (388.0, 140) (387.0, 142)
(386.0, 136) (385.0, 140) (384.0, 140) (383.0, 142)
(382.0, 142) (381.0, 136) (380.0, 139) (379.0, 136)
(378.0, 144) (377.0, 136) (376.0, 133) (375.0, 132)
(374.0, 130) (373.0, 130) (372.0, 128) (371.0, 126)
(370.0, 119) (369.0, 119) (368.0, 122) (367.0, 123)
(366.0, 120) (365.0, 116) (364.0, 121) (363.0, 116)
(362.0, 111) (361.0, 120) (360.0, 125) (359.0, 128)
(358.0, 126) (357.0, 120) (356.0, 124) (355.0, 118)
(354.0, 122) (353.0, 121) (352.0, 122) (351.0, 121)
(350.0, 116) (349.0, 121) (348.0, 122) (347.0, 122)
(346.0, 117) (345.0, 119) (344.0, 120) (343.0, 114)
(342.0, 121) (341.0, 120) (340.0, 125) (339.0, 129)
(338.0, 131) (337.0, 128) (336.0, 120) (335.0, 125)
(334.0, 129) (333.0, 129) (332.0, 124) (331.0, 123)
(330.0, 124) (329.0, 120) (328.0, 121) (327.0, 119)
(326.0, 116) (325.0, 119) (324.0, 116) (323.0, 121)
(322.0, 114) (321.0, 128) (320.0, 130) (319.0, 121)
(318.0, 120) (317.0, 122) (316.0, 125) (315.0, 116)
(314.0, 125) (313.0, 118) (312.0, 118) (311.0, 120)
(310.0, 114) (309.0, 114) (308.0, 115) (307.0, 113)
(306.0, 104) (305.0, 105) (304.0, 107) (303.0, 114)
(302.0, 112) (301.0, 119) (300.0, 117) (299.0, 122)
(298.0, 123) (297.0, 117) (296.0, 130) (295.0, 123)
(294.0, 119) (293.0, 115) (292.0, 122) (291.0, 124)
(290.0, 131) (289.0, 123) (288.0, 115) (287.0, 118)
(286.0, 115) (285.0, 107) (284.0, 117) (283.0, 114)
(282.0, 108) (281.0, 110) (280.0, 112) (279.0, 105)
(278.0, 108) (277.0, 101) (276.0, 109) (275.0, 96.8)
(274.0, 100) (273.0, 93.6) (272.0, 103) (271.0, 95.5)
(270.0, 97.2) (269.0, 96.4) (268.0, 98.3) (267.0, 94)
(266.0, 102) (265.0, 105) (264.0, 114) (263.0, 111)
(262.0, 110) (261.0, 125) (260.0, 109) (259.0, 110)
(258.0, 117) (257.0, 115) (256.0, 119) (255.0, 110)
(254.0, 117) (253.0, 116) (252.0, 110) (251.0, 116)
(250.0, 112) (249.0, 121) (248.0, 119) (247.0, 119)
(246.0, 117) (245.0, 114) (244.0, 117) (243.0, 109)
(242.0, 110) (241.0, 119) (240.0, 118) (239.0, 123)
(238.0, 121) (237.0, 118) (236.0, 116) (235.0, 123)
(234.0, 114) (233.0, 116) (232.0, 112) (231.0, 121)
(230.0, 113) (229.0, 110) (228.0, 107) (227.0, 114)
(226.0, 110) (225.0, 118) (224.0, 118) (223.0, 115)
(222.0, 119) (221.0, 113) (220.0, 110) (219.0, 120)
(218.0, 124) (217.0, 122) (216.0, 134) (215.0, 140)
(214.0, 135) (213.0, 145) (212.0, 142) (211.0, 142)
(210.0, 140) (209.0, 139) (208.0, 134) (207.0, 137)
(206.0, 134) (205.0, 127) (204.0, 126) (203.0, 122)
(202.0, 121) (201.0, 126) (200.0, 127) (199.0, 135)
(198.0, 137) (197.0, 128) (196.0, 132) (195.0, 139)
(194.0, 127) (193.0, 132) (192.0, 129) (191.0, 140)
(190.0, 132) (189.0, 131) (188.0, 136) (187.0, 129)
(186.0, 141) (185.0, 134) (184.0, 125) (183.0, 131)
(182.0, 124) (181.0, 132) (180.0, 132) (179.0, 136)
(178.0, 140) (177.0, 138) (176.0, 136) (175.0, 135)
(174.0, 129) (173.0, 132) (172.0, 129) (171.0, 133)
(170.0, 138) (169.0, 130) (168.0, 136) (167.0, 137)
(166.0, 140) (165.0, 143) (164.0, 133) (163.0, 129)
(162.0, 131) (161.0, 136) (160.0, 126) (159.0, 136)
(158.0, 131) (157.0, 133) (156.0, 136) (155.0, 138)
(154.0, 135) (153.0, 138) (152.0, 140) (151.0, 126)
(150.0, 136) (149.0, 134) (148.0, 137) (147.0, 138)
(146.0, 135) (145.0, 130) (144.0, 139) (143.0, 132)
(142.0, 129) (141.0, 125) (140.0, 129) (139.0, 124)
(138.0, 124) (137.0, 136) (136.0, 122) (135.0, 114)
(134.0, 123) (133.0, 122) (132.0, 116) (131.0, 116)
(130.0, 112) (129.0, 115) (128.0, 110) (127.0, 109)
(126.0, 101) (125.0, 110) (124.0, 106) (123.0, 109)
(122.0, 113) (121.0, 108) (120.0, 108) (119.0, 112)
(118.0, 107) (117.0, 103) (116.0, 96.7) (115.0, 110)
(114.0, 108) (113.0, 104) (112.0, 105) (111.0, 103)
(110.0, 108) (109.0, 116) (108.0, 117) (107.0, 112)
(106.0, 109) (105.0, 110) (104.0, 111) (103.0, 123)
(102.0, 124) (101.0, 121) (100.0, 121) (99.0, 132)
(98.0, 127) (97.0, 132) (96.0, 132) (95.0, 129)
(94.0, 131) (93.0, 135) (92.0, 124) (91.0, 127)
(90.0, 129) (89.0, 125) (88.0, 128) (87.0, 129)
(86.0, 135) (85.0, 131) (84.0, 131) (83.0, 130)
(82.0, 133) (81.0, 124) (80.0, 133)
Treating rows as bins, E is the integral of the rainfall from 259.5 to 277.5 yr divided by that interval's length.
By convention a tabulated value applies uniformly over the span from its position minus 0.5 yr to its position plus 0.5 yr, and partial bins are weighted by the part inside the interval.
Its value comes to 103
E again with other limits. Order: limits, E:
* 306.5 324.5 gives 119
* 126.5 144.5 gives 122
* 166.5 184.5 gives 133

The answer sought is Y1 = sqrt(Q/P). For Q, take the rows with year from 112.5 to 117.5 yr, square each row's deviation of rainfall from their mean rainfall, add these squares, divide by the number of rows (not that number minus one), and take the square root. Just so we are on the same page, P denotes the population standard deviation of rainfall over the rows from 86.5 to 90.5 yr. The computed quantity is 1.67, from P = 1.6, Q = 4.6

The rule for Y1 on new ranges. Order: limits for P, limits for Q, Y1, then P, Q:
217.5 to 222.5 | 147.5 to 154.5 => 0.91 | 5.0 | 4.2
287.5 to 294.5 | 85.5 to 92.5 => 0.80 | 5.2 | 3.3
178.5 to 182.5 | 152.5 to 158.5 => 0.76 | 4.4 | 2.5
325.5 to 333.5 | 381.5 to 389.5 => 0.73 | 3.7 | 1.9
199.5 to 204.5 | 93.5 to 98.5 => 0.90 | 2.4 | 1.9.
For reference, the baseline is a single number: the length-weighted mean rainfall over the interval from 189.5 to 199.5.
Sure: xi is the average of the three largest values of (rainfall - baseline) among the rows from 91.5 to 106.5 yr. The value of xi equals 0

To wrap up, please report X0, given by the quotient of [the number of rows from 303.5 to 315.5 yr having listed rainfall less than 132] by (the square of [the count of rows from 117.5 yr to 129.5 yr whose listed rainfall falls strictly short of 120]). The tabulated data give 0.1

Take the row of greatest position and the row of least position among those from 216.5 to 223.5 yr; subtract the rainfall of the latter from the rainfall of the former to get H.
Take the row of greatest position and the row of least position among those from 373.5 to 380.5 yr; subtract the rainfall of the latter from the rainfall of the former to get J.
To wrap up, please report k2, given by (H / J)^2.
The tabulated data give 1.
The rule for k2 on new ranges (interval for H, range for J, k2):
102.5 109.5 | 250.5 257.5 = 49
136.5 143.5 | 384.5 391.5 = 0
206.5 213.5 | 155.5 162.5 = 3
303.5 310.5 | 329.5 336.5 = 3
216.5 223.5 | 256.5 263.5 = 3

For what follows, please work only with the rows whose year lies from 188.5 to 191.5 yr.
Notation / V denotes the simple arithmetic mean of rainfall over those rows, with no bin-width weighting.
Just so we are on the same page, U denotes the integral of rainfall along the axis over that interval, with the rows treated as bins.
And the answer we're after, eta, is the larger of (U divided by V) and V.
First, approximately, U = 403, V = 134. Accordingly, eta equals 134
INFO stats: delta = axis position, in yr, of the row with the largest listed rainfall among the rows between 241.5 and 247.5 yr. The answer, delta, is 247.0 yr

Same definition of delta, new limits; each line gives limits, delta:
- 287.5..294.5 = 290.0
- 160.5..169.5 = 165.0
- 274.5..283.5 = 283.0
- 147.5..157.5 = 152.0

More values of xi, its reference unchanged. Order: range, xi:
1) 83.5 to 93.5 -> 1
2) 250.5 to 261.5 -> -13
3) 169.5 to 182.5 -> 6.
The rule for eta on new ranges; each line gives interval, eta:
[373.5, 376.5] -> 132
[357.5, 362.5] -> 122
